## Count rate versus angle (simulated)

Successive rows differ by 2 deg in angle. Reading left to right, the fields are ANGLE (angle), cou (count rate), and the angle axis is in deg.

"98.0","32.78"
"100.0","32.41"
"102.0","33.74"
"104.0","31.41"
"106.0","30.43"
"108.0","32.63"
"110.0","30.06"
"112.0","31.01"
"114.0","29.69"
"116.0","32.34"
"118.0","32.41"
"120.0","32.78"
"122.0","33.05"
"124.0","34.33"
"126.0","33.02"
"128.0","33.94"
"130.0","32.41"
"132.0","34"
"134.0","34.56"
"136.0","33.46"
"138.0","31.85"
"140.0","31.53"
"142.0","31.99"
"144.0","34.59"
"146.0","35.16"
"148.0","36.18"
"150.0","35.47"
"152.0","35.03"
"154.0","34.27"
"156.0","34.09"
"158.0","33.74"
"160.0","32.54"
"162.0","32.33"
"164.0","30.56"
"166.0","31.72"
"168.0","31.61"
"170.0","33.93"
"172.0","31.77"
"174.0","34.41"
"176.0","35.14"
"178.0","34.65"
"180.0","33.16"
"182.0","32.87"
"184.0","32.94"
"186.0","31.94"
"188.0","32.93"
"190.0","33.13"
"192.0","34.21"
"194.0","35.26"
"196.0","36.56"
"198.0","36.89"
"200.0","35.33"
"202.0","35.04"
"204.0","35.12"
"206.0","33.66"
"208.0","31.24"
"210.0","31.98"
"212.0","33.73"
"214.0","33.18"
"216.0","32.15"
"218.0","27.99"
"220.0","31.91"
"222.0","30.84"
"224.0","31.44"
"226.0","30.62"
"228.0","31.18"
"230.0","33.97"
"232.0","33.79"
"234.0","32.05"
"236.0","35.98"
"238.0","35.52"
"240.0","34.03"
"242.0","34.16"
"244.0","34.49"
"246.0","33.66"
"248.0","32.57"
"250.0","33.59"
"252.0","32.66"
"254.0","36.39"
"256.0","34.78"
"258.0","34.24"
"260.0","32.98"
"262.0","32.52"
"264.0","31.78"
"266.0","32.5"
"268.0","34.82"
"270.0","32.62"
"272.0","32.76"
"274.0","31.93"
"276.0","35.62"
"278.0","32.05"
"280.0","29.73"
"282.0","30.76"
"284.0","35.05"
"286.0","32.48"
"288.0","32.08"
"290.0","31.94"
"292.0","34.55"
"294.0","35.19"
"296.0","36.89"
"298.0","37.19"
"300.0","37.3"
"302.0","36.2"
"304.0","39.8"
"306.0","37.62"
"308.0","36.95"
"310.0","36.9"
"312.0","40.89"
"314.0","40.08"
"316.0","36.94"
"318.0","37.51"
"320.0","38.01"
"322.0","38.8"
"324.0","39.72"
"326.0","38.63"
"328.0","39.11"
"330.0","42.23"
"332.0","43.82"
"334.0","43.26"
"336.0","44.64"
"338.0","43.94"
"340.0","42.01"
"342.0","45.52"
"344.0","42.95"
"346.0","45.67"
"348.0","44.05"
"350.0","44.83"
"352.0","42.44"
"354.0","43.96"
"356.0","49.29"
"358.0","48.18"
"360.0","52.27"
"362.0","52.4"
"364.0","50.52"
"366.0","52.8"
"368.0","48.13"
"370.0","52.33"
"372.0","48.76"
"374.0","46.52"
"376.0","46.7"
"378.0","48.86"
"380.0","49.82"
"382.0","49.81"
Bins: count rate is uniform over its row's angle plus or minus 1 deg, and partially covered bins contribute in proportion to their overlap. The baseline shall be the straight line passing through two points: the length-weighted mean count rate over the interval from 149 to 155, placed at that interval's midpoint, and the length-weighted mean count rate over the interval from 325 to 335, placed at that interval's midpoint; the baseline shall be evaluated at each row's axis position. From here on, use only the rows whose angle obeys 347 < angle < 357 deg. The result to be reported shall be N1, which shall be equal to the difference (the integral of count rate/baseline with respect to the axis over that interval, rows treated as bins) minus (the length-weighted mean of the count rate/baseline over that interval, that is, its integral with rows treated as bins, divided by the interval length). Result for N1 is 9.58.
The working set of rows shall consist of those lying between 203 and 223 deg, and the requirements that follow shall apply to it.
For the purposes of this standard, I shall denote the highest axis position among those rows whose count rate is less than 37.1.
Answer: 222.0 deg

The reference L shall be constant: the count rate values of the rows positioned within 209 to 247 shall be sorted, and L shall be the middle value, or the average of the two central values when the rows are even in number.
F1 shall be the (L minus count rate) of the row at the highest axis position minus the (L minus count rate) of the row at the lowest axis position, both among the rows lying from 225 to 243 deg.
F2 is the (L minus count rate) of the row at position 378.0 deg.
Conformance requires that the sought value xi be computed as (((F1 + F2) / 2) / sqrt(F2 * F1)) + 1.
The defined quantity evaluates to -0.3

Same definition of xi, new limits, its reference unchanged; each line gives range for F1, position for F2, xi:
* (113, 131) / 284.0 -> 0.0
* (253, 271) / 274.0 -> 2.2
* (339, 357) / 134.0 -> -0.4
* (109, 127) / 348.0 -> -0.2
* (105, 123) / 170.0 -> -0.2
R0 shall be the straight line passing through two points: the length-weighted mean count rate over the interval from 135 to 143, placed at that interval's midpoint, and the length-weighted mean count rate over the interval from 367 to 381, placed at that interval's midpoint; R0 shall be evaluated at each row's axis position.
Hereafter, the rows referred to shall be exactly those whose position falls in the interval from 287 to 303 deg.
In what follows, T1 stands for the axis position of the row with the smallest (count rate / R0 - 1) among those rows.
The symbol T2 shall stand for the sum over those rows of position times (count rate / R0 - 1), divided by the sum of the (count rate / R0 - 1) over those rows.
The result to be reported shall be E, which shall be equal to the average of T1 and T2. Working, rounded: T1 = 290.0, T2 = 294.1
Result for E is 292.1 deg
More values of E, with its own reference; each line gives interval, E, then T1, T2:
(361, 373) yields 366.8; 368.0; 365.5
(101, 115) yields 109.0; 114.0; 104.1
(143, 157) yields 152.4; 156.0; 148.8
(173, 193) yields 185.9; 186.0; 185.9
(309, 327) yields 317.1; 316.0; 318.2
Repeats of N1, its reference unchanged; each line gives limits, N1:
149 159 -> 8.88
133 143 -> 8.55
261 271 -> 7.57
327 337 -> 9.24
